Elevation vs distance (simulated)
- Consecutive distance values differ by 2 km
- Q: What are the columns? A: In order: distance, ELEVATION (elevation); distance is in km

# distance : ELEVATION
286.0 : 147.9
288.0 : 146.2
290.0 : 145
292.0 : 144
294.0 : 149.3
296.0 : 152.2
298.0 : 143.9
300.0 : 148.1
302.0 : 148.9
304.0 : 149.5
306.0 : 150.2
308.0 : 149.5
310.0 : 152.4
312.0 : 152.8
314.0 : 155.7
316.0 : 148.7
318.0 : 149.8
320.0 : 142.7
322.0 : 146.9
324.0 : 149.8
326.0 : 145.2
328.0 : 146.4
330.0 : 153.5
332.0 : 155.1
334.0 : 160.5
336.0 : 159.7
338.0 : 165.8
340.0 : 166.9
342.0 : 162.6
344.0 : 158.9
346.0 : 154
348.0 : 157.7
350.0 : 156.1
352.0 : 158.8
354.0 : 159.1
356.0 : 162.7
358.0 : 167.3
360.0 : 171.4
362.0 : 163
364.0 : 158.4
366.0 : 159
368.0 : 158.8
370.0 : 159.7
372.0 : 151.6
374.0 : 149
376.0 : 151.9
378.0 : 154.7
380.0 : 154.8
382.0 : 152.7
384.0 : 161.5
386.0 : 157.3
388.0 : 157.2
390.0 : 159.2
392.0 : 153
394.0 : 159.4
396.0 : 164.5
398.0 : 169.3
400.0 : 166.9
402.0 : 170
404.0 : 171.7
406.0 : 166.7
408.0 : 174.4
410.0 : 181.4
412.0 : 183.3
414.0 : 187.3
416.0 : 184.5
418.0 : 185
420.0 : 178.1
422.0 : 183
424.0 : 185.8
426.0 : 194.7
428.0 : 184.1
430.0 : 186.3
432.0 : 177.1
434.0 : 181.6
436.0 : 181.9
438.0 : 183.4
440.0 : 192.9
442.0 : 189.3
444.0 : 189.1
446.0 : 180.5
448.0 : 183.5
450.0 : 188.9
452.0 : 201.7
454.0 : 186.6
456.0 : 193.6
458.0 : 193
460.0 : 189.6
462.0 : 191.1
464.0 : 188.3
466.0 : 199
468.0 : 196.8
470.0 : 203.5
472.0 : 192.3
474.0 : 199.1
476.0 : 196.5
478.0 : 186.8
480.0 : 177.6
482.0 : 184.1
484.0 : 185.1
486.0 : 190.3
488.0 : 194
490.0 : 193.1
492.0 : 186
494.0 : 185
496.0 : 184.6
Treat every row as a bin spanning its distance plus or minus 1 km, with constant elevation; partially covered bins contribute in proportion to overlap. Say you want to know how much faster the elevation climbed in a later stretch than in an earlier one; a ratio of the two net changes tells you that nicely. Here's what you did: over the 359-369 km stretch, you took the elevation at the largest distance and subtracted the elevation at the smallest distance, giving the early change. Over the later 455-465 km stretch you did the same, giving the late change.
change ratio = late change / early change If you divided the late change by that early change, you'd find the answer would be 0.4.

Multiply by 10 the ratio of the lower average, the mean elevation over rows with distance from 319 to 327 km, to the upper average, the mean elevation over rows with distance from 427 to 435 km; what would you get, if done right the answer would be 8.0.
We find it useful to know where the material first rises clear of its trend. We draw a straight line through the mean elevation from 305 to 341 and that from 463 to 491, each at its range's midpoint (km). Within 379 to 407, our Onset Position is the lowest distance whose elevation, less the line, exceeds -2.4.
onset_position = 404.0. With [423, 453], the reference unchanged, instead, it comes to 424.0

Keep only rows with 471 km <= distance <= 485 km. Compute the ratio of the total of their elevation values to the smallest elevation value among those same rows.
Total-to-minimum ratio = 7.44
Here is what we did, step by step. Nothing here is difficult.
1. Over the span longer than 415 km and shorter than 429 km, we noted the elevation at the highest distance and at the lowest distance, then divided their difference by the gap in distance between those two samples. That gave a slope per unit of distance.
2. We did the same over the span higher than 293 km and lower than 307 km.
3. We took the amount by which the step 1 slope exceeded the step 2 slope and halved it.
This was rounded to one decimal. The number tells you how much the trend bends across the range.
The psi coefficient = -0.1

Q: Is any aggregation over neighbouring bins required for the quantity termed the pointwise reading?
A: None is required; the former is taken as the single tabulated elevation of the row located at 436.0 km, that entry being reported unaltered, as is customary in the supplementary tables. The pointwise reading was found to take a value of 181.9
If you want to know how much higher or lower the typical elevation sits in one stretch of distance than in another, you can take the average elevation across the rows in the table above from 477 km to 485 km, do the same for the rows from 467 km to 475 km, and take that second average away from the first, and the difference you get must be -15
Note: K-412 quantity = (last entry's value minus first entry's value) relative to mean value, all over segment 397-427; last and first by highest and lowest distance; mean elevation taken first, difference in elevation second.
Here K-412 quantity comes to 0.14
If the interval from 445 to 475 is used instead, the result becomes 0.10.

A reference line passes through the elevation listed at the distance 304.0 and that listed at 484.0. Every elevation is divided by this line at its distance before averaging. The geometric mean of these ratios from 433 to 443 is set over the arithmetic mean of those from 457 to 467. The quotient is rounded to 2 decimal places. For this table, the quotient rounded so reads 0.99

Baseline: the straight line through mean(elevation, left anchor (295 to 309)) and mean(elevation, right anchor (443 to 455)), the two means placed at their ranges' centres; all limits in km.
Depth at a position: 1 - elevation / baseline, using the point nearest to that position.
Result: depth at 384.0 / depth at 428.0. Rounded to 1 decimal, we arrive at -7.4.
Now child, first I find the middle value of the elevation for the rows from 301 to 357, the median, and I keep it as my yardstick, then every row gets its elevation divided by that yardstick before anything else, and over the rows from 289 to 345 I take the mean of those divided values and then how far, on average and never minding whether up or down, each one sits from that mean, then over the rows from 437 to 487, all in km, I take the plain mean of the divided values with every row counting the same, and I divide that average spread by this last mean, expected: 0.027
